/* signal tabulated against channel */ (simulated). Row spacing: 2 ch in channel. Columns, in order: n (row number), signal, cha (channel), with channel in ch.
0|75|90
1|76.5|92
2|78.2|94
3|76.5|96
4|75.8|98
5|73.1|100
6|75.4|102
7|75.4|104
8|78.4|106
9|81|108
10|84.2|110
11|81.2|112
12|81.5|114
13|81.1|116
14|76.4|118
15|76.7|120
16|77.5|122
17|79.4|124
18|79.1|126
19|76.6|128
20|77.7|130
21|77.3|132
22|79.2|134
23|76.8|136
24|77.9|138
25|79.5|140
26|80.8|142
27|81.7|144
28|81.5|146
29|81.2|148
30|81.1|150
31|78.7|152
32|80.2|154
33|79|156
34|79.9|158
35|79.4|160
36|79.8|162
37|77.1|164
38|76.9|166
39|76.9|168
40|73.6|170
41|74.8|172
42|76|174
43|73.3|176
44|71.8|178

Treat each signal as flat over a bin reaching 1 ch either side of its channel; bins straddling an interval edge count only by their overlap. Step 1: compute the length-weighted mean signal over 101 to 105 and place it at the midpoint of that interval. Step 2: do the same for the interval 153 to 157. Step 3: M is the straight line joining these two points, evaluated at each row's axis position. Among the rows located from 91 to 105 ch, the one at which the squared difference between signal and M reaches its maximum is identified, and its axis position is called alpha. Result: 94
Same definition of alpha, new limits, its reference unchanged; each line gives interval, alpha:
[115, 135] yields 116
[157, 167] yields 166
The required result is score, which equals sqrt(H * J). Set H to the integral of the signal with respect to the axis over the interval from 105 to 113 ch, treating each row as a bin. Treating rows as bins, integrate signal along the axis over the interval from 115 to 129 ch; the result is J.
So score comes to 843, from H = 650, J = 1094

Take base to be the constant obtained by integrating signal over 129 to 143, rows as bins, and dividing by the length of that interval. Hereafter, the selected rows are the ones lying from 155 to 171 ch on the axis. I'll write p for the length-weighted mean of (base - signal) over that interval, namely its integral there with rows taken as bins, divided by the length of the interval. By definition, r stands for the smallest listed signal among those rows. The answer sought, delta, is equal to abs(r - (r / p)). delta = 43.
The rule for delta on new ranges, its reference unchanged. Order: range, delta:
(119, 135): 71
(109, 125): 135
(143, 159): 119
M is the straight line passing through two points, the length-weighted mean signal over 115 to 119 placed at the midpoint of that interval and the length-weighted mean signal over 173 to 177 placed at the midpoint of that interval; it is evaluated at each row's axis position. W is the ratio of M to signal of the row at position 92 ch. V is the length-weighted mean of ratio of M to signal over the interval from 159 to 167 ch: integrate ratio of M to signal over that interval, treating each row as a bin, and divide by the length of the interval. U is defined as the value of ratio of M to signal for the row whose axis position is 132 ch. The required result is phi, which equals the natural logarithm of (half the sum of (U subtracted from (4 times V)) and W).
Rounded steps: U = 1.01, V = 0.964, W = 1.05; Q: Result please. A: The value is 0.669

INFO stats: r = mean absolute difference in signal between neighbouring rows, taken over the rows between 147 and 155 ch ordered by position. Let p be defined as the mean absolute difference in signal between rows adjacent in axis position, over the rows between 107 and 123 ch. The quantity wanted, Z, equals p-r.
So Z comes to 0.48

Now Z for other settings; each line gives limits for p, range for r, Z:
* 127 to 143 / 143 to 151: 1.20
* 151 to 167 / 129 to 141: -0.42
